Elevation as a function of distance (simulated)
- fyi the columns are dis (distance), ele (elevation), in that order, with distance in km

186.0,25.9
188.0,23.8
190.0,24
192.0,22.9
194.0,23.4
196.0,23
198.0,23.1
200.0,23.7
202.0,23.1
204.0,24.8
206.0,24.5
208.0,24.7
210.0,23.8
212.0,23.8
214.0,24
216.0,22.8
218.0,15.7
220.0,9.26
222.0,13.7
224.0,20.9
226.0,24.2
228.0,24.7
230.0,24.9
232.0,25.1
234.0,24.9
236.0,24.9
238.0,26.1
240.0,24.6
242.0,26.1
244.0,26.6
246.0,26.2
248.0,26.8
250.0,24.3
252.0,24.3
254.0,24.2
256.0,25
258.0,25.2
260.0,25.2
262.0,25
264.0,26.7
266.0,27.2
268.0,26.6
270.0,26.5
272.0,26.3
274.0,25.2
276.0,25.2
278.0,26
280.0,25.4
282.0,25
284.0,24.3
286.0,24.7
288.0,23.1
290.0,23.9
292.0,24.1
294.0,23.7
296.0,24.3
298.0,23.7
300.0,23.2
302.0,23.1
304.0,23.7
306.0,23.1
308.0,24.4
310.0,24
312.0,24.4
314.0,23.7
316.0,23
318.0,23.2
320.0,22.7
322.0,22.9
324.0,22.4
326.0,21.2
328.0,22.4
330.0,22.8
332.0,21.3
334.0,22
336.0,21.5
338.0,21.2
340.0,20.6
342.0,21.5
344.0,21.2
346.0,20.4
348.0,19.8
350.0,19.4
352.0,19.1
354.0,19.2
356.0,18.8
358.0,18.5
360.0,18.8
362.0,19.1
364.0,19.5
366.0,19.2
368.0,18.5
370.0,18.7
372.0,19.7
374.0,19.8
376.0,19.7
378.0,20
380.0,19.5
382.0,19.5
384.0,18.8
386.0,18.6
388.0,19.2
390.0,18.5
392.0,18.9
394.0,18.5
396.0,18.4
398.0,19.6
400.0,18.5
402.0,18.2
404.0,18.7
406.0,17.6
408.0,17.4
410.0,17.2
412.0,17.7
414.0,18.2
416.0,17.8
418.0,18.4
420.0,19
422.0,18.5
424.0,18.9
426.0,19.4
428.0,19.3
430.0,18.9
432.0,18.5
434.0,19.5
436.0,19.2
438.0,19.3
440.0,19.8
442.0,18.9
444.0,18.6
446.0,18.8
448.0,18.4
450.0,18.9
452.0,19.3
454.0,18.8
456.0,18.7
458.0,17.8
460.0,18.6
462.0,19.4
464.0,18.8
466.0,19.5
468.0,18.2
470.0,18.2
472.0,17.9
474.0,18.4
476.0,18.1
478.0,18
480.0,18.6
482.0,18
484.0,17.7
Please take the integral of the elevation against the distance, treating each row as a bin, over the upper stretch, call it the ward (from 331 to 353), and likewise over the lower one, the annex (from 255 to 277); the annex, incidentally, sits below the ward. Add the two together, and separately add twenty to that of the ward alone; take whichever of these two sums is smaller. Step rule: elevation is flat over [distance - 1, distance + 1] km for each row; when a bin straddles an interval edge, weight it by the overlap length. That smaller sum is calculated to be 476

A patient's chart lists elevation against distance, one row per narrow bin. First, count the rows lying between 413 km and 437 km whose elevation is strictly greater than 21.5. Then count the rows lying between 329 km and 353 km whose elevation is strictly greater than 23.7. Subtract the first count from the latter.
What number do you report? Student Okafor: 0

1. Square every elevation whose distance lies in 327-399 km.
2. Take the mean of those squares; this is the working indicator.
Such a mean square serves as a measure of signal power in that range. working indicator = 393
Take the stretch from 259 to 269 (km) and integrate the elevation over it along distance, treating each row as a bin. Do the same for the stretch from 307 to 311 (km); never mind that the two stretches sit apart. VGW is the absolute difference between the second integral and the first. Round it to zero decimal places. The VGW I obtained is 165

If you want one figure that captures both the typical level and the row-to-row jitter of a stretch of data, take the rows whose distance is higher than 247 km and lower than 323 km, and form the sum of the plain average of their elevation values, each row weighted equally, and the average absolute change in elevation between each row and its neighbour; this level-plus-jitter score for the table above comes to 25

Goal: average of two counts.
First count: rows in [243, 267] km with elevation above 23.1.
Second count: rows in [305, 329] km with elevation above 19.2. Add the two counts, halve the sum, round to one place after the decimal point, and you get 12.0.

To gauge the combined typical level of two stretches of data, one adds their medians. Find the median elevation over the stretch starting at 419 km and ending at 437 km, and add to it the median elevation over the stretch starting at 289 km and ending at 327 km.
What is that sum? 43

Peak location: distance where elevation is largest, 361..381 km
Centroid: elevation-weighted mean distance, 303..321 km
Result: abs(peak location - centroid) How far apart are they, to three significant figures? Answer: 66.1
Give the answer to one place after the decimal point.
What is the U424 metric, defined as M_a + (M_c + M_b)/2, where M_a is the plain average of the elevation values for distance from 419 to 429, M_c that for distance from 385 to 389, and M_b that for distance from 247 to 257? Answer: 40.9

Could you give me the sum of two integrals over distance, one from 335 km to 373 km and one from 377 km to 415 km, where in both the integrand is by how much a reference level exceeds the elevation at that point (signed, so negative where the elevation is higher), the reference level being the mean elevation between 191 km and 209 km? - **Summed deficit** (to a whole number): 345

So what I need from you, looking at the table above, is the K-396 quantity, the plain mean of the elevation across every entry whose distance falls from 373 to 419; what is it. 18.6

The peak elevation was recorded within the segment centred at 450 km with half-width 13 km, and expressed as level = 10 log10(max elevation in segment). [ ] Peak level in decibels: 13.0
